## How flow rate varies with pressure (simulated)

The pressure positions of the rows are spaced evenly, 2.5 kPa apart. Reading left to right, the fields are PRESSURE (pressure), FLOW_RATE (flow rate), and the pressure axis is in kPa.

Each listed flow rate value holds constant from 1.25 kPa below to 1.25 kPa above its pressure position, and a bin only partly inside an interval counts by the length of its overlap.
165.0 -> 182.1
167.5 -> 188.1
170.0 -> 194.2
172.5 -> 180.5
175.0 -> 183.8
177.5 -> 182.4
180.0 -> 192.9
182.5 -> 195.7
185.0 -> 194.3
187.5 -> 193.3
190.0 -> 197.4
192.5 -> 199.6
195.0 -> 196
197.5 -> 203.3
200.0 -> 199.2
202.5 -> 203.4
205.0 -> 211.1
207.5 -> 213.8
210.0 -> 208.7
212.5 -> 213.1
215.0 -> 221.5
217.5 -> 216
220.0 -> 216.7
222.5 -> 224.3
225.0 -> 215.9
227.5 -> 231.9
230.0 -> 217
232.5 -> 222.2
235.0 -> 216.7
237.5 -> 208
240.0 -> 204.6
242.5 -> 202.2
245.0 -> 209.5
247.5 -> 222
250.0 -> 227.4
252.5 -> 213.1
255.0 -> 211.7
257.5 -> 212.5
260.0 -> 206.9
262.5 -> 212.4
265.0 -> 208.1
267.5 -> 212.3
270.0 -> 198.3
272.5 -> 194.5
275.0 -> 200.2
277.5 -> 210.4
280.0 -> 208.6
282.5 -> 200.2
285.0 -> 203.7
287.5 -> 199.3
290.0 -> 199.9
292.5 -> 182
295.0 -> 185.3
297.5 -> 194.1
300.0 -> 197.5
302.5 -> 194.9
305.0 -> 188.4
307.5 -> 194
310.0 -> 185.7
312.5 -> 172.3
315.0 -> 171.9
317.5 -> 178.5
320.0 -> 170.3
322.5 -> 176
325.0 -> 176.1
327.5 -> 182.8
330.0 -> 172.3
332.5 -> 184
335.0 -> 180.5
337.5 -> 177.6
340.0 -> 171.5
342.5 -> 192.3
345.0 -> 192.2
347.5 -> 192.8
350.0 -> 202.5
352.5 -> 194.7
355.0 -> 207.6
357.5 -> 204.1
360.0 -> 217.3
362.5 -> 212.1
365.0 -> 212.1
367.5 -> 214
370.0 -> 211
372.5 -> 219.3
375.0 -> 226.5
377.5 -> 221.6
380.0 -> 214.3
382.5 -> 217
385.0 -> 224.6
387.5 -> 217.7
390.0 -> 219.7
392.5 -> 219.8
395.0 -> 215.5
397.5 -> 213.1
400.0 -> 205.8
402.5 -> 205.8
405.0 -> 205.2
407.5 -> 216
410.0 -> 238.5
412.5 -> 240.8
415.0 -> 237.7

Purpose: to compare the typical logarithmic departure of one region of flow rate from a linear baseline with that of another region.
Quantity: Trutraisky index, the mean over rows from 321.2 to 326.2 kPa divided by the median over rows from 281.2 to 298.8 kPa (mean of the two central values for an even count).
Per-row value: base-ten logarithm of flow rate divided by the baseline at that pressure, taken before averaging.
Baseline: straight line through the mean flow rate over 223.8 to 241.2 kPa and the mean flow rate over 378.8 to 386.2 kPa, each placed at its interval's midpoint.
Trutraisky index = 2.5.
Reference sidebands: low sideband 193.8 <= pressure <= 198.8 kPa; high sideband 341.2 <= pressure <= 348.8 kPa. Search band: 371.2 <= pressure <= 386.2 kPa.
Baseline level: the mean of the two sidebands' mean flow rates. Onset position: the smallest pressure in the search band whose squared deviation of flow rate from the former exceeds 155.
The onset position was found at 372.5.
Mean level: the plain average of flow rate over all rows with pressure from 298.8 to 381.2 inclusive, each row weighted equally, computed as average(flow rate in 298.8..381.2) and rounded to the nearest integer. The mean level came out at 194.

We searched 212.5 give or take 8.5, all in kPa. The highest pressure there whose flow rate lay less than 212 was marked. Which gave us 210.0 kPa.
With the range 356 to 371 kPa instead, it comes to 370.0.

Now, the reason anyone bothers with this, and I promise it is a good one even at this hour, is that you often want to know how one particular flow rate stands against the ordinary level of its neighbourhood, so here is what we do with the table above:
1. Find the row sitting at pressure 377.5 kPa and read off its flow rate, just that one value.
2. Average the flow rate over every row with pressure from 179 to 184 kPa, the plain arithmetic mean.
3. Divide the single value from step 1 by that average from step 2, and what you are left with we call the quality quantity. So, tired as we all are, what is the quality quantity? 1.14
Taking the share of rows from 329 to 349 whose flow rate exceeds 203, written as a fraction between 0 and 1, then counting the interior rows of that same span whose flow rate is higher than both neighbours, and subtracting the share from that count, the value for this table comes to 2.0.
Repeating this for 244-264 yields 1.0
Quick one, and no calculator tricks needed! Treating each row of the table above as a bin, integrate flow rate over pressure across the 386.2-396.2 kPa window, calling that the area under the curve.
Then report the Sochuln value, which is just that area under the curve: 2182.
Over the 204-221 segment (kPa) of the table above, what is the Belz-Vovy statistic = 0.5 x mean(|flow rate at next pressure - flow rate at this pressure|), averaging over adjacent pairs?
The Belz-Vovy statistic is 2.2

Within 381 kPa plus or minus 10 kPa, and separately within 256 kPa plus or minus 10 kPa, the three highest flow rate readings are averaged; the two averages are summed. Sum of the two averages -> 445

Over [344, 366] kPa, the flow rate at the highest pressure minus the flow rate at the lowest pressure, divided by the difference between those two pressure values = 1.0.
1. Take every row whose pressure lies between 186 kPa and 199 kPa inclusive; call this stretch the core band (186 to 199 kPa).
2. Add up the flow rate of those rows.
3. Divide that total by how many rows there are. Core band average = 198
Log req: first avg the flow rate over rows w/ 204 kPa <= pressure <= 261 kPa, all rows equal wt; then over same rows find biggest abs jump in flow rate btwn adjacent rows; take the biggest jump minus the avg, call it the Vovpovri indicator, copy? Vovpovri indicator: -199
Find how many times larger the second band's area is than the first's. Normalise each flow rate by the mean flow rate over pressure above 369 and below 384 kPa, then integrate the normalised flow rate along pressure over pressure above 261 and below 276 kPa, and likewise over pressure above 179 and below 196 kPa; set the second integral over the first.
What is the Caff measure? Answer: 1.1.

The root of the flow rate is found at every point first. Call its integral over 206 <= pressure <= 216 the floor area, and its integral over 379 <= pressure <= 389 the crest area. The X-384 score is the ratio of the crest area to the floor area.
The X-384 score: 1.01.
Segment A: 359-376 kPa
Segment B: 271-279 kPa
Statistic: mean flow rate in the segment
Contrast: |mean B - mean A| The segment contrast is 14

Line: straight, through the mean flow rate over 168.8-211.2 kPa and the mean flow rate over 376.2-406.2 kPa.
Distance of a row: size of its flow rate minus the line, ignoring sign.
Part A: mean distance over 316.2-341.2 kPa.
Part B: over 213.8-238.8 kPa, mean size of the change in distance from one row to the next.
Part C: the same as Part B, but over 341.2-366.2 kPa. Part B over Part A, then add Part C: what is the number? 5.0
